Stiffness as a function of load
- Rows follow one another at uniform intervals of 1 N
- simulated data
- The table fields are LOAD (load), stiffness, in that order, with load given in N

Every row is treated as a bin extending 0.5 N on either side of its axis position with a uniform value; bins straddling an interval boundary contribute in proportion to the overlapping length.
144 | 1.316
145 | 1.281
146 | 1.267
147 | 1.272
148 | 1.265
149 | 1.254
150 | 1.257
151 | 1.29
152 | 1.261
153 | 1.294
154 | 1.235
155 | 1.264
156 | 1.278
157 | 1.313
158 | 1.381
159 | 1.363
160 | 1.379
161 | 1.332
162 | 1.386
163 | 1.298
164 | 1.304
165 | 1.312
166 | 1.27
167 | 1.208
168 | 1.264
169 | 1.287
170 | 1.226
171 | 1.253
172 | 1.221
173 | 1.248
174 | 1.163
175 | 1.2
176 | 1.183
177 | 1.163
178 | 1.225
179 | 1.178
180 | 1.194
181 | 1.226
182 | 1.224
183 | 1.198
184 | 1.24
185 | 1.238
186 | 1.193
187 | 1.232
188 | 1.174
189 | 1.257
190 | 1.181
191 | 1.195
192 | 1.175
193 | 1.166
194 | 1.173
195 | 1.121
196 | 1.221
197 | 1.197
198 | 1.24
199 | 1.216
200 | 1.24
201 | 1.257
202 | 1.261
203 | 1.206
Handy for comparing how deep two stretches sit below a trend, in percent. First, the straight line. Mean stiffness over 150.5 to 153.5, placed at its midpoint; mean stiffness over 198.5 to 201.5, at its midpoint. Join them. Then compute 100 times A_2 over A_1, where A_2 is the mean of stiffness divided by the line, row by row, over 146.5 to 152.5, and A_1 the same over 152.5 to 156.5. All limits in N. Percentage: 100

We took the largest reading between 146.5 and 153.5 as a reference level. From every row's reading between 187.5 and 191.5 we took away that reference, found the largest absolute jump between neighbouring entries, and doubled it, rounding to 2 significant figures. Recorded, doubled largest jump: 0.17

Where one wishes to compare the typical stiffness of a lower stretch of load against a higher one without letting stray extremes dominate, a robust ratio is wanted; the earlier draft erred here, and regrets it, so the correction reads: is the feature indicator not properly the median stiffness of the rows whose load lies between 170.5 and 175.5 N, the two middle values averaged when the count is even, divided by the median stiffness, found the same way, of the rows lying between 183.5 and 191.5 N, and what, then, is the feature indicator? 1.01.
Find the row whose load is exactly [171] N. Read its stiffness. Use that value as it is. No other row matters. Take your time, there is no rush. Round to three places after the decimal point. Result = 1.253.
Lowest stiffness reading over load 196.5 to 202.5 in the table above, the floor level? 1.197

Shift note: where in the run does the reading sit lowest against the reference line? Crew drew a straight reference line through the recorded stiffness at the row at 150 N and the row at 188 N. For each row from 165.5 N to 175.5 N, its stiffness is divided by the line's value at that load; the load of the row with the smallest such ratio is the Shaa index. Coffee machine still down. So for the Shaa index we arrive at 174 N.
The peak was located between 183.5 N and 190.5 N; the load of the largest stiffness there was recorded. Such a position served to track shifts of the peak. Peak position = 189 N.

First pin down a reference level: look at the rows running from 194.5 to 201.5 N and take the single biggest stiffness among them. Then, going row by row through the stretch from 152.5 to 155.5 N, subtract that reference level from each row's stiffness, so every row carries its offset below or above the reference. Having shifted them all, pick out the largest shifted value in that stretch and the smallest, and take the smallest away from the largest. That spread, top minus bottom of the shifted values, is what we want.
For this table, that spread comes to 0.06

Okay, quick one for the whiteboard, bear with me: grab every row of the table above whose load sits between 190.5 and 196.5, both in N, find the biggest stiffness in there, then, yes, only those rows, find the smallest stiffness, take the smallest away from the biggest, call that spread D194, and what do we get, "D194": 0.100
